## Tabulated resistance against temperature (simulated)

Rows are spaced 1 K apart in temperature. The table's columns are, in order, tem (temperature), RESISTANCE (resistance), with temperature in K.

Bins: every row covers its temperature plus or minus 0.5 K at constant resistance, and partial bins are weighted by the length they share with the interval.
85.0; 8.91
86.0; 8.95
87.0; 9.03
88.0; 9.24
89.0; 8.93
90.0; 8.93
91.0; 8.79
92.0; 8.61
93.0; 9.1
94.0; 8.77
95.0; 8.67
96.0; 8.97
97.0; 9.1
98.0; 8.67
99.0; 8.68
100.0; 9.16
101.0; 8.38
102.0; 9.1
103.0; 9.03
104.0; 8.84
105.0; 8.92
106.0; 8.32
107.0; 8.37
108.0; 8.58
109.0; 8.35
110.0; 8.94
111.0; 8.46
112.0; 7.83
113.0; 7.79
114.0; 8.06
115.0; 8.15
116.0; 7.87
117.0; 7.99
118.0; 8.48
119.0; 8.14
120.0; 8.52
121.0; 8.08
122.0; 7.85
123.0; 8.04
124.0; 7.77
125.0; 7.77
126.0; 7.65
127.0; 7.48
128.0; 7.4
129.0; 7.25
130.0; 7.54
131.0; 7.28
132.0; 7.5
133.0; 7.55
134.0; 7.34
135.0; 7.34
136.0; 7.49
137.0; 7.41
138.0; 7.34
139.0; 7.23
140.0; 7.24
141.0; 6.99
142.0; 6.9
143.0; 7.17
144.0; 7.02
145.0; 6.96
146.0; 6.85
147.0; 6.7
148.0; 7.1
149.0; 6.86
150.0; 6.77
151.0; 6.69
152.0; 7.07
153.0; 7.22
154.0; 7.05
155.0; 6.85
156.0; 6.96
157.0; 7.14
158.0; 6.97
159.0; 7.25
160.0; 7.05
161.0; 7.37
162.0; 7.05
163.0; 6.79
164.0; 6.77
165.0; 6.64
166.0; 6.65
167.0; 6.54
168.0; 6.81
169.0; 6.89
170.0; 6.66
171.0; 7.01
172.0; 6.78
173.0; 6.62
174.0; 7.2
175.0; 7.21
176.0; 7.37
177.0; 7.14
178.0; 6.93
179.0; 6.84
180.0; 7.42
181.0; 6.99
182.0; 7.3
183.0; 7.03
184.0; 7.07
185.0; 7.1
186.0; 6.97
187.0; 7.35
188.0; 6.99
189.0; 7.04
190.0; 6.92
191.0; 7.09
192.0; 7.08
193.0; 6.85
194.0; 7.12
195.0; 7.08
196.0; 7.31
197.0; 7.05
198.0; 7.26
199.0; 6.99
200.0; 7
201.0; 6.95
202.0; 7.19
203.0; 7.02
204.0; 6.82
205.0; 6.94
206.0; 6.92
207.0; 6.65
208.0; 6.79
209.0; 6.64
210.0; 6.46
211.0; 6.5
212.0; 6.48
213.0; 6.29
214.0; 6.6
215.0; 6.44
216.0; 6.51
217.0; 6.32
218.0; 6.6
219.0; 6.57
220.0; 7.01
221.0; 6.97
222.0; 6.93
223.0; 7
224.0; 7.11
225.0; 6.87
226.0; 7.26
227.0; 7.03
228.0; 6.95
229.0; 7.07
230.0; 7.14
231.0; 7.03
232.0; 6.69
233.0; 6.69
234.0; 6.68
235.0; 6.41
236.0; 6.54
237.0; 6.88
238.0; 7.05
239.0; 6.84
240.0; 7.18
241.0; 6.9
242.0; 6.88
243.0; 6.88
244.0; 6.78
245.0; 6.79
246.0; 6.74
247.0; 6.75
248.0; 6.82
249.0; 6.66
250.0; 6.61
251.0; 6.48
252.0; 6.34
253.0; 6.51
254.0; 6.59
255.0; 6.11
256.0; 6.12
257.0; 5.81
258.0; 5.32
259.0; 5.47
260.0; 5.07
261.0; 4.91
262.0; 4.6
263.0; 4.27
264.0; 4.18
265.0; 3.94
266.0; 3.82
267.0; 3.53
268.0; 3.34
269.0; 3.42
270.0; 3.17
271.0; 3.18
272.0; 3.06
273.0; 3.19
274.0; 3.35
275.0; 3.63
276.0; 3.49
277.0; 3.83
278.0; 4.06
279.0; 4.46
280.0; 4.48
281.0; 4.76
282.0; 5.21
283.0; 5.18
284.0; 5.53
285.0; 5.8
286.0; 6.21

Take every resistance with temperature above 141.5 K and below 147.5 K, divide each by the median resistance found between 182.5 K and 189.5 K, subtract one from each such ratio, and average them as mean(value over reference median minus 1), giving -0.0152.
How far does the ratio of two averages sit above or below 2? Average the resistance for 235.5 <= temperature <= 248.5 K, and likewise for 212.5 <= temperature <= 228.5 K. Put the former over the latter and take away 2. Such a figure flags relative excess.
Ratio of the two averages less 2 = -0.99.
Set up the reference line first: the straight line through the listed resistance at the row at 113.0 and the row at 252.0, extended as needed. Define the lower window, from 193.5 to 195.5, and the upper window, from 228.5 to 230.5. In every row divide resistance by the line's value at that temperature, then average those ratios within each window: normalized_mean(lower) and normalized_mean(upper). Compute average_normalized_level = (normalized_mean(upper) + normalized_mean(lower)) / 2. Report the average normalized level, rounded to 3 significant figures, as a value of 1.05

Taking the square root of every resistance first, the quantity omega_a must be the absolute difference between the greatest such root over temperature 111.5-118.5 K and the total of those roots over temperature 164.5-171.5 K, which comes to 15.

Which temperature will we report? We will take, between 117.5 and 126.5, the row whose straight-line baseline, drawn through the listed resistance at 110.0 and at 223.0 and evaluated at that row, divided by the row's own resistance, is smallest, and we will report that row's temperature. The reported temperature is 120.0 K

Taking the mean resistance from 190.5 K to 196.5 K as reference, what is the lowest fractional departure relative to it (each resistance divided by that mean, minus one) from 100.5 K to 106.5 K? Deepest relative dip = 0.17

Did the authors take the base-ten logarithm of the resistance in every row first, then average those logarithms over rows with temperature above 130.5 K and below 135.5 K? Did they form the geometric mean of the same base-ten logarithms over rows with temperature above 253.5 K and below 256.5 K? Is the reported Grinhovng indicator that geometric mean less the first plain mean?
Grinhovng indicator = -0.072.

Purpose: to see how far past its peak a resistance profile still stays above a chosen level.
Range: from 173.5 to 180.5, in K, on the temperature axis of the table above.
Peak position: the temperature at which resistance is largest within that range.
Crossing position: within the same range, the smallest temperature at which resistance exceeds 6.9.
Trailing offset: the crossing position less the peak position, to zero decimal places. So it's -6 K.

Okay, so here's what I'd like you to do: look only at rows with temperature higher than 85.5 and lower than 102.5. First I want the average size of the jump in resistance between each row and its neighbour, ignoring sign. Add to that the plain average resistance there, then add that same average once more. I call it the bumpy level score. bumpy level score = 18.1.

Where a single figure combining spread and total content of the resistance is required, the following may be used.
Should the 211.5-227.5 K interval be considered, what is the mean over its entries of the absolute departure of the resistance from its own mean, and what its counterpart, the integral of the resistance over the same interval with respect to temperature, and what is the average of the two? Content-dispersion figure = 54.1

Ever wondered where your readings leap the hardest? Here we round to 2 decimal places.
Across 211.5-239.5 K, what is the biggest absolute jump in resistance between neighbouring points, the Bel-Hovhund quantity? 0.44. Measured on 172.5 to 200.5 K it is 0.58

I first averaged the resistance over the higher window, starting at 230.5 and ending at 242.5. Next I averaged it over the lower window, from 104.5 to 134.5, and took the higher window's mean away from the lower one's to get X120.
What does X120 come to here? 1.2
